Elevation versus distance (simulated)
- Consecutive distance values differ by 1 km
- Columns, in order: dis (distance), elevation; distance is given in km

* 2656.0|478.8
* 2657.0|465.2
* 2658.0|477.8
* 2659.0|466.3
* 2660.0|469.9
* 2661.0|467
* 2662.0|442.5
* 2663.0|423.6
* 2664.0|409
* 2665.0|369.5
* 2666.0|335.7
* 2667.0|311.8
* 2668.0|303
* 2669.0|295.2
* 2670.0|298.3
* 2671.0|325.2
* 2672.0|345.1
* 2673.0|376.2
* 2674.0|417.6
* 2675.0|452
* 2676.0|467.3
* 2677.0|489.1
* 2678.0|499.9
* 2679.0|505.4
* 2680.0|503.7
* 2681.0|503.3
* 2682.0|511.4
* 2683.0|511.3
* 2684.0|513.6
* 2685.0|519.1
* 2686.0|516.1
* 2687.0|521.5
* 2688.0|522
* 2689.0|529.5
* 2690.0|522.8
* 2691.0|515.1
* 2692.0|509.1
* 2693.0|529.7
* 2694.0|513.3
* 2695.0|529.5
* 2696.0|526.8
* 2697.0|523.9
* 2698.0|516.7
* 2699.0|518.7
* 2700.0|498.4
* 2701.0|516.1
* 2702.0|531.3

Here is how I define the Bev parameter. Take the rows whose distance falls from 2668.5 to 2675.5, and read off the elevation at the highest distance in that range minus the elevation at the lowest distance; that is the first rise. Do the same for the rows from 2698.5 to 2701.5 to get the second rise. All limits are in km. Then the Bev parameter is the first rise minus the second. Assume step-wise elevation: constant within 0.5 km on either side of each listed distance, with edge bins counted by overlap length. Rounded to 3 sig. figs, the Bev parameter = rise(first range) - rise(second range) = 159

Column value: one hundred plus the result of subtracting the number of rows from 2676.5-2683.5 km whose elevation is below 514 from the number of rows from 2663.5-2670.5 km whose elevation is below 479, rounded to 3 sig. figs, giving 100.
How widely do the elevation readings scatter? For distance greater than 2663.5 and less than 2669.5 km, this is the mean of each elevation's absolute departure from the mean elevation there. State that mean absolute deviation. 35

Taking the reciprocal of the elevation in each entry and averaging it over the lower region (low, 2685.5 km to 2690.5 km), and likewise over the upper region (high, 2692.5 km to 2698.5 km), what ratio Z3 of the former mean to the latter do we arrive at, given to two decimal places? 1.00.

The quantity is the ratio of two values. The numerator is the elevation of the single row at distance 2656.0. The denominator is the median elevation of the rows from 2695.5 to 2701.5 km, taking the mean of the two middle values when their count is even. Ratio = 0.92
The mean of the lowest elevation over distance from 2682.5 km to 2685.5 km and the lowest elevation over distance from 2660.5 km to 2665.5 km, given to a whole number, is 440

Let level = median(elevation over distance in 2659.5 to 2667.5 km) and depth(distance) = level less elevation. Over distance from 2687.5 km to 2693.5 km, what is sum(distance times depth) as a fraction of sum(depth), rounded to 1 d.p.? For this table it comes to 2690.5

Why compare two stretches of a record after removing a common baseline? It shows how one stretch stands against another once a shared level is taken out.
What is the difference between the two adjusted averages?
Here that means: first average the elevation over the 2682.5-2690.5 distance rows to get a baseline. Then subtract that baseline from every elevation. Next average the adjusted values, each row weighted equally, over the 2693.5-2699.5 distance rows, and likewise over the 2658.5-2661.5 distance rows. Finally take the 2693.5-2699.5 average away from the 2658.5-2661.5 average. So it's -54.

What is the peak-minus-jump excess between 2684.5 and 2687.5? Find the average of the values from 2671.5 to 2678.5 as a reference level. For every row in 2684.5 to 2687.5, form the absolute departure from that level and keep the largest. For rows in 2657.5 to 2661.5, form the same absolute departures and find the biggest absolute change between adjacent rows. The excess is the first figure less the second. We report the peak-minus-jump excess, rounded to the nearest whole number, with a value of 75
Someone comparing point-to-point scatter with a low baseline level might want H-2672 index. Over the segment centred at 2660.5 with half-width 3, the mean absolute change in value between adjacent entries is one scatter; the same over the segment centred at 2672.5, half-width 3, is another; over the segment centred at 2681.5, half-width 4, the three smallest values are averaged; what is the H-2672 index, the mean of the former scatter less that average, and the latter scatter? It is -230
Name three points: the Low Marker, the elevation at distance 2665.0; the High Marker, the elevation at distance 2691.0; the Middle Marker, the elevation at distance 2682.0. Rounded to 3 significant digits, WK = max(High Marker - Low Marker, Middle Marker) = 511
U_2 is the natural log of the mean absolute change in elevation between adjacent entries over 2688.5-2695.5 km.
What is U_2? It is 2.5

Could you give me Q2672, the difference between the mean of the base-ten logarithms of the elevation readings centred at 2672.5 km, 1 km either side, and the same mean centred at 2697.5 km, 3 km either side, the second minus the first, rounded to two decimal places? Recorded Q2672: 0.16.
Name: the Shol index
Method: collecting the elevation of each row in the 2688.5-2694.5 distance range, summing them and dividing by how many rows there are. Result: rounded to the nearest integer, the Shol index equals 520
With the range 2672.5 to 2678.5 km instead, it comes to 450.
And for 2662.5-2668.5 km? 359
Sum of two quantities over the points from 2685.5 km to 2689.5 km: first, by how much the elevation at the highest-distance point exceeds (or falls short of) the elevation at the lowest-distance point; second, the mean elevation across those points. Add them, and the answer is 536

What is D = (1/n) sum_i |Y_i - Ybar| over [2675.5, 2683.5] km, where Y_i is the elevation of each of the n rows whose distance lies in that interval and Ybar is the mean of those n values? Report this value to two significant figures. 10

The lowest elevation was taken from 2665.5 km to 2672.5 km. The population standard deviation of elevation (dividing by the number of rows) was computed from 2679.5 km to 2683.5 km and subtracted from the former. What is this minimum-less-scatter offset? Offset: 291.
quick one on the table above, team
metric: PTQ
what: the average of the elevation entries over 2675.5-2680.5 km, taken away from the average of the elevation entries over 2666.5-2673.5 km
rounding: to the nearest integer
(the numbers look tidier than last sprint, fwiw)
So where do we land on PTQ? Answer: -171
